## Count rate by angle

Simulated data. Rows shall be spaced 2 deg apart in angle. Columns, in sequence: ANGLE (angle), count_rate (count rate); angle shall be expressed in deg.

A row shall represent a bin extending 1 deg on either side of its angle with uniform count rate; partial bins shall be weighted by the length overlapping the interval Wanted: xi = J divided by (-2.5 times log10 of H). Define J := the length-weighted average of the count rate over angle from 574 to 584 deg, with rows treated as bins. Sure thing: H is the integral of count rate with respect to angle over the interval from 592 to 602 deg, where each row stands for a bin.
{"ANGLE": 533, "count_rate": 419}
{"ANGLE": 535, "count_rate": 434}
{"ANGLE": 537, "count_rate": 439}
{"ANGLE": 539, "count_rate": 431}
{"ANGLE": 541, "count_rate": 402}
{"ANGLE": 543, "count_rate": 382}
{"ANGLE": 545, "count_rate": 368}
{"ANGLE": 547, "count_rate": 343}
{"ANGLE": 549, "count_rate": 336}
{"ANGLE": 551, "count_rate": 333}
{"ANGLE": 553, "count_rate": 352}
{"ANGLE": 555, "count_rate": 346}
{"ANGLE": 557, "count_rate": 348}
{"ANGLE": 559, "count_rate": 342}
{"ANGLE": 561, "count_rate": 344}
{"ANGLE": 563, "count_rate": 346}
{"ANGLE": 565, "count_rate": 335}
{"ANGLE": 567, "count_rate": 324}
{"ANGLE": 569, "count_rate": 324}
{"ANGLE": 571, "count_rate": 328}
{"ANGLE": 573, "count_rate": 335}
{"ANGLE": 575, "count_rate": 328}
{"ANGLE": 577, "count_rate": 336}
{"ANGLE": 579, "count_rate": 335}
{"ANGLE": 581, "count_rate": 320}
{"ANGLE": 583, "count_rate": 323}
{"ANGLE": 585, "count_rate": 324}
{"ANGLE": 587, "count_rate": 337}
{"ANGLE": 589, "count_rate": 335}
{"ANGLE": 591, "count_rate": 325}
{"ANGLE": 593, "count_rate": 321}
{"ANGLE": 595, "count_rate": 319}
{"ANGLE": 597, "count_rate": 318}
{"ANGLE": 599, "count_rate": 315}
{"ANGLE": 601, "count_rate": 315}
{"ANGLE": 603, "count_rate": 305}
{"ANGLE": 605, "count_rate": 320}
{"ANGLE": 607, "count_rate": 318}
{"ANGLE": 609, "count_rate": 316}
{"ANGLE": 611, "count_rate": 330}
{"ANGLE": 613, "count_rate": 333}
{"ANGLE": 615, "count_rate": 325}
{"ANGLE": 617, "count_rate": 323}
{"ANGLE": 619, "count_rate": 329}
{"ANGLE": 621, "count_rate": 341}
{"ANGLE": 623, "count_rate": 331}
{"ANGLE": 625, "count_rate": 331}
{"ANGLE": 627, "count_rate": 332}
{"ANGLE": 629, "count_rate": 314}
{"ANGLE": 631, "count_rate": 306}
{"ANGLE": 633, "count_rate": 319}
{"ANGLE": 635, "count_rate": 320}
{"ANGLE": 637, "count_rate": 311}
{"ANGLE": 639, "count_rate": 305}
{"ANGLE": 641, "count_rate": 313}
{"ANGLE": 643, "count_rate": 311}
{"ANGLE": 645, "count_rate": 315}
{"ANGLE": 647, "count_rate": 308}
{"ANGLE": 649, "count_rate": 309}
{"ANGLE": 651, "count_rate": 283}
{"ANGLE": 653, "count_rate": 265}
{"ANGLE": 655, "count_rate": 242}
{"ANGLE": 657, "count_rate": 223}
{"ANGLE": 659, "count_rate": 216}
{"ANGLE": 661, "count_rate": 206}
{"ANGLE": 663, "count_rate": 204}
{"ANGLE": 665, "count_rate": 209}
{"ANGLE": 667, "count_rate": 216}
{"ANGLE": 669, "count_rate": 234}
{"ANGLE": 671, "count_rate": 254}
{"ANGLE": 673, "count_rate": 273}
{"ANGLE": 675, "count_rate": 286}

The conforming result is -37.5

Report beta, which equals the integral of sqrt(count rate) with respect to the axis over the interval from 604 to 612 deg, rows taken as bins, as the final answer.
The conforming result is 143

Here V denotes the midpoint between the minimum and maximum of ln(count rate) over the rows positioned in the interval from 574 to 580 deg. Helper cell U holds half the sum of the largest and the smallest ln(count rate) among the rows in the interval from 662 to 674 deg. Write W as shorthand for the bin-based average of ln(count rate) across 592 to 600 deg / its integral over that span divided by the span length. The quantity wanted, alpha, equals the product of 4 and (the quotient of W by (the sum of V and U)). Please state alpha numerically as 2.05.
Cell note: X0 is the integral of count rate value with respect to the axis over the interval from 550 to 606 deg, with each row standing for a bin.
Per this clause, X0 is 18466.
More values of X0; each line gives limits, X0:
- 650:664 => 3278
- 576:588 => 3950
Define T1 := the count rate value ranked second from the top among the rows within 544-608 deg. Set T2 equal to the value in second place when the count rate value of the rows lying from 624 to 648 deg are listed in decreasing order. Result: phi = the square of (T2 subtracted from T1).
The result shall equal 441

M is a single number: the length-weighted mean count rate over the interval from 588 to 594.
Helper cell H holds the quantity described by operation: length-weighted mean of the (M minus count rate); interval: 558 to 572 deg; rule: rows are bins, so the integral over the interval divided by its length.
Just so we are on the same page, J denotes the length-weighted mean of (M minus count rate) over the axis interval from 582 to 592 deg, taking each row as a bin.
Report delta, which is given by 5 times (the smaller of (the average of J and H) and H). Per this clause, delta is -39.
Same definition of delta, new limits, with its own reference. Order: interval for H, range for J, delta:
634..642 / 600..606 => 71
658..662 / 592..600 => 312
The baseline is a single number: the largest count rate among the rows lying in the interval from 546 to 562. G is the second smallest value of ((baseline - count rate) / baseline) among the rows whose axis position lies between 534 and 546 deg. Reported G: -0.23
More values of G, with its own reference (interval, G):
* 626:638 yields 0.09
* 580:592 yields 0.05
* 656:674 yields 0.28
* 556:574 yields 0.02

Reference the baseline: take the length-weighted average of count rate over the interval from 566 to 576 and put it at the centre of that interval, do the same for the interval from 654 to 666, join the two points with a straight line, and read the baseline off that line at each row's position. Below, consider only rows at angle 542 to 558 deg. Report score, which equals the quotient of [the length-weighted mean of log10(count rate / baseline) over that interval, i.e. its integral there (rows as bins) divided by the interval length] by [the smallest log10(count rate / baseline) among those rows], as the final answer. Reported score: 0.2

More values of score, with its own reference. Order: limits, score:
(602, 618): 2.4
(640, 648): 1.0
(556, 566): -3.5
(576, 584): 2.5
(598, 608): 1.5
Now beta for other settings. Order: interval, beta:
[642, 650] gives 141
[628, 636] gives 142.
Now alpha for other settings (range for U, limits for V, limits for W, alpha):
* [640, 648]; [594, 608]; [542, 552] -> 2.04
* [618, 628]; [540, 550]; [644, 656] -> 1.93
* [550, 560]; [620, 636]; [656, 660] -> 1.86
